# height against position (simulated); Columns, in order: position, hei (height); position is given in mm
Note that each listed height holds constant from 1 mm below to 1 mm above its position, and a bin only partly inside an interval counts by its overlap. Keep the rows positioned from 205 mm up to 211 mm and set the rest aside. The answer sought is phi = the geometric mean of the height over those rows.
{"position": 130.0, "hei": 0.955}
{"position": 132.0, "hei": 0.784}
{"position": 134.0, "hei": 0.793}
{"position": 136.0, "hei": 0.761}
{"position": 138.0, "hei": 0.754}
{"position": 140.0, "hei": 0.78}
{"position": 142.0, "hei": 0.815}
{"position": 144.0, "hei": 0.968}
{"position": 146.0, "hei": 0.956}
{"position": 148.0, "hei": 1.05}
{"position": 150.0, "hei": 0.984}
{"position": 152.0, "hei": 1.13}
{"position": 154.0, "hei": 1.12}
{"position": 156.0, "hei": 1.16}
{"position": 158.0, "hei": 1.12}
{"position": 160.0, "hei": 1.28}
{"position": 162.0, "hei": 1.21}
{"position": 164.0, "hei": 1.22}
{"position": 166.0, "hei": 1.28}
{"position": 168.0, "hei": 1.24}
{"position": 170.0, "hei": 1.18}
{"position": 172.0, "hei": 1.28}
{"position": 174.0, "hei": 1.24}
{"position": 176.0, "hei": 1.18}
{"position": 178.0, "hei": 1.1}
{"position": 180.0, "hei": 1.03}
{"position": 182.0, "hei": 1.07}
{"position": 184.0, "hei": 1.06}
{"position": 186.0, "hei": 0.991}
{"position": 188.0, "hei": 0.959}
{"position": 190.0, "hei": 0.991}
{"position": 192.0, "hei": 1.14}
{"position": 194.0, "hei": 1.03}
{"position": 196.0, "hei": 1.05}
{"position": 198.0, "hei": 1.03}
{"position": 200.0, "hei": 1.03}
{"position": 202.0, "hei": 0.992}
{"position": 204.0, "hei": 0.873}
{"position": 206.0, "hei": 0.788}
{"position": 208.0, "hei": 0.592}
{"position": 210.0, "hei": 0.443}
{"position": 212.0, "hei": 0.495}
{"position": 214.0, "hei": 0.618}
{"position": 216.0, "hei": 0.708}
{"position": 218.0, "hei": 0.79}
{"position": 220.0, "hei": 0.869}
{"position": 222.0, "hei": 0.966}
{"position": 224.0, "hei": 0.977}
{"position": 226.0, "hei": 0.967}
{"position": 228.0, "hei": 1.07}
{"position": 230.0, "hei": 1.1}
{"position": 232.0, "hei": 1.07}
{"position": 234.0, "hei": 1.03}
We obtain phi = 0.59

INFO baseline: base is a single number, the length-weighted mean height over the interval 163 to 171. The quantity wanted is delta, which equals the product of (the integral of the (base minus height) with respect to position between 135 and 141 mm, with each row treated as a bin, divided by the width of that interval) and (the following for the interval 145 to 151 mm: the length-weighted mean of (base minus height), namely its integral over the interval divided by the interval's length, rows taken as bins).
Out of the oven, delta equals 0.11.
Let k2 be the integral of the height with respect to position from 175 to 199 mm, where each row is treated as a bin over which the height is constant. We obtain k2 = 25.3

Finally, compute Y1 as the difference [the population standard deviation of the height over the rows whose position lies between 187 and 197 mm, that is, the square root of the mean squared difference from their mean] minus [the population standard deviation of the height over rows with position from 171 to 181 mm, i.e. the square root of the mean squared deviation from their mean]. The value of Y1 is -0.030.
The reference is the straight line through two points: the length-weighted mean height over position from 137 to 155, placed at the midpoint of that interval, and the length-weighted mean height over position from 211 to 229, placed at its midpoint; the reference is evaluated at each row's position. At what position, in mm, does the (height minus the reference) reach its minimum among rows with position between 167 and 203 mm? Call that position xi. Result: 188.0 mm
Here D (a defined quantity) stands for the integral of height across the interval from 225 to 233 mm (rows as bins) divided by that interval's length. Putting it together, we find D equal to 1.05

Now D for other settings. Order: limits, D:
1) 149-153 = 1.06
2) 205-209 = 0.69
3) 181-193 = 1.04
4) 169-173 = 1.23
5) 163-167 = 1.25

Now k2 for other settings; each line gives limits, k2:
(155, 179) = 29.0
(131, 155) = 21.8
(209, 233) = 20.1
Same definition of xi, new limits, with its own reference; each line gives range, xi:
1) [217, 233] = 218.0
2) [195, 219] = 210.0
